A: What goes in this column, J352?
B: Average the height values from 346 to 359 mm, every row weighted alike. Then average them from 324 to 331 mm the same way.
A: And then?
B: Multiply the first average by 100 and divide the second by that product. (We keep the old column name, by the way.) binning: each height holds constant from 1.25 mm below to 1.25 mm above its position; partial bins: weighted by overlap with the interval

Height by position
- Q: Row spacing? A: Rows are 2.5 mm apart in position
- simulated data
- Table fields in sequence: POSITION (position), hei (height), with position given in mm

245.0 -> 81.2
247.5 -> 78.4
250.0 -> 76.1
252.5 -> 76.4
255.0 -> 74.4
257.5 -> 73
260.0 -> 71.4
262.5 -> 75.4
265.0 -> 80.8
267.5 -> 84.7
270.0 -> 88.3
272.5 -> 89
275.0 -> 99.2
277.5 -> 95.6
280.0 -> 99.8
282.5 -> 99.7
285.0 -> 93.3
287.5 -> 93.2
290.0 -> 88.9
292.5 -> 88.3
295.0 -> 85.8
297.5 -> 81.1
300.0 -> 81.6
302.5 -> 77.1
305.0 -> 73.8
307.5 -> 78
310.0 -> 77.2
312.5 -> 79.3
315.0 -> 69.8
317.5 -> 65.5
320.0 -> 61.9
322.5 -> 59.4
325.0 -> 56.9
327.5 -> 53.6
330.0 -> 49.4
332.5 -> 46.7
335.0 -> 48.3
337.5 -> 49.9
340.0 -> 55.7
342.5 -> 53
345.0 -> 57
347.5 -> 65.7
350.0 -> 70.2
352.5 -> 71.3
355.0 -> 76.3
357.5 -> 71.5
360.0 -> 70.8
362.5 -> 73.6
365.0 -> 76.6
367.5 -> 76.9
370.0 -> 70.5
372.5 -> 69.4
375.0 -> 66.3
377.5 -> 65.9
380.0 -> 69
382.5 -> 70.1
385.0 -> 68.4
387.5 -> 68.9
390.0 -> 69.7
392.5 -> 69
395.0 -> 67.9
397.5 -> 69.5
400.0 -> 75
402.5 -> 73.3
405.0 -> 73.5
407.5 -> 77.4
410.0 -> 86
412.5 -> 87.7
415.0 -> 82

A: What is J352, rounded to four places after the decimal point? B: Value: 0.0075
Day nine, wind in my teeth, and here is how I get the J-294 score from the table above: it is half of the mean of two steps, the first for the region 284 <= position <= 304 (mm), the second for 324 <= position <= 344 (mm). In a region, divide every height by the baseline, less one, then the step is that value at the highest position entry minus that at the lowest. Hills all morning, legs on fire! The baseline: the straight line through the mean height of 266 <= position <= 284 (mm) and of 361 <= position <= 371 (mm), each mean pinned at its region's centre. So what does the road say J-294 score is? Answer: -0.04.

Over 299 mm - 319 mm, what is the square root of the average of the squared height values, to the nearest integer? 75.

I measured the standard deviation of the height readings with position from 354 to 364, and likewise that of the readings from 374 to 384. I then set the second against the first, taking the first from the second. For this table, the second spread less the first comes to -0.4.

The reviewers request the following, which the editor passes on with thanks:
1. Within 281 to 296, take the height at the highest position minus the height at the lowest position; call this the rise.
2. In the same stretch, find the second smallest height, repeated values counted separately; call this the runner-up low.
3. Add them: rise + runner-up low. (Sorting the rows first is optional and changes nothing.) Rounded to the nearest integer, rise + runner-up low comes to 74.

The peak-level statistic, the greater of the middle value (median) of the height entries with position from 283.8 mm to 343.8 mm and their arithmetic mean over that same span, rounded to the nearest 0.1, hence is 71.8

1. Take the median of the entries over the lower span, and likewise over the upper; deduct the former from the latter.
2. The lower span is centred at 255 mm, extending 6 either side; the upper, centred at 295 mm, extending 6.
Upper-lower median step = 11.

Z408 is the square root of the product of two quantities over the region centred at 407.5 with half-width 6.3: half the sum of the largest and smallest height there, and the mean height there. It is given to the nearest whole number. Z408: 80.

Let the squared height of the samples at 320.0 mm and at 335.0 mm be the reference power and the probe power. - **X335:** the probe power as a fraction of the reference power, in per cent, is 61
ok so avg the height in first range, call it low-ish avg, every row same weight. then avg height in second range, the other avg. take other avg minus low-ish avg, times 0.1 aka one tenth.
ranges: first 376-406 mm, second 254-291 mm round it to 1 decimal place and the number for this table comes 1.7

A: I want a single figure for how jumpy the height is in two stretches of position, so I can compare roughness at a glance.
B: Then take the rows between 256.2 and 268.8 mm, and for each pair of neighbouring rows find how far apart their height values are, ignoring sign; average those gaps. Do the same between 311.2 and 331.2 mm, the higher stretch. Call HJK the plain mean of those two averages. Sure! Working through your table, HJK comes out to 4.0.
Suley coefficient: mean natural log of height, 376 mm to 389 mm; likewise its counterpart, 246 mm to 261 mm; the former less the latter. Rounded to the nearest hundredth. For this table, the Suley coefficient -0.09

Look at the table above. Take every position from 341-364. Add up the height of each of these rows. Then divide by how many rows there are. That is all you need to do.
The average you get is 68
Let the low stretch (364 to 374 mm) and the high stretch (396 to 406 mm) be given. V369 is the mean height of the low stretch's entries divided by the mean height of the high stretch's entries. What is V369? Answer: 1.01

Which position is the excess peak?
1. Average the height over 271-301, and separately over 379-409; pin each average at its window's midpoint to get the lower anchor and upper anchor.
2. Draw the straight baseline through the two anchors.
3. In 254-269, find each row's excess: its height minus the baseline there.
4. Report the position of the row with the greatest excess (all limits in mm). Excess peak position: 267.5 mm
